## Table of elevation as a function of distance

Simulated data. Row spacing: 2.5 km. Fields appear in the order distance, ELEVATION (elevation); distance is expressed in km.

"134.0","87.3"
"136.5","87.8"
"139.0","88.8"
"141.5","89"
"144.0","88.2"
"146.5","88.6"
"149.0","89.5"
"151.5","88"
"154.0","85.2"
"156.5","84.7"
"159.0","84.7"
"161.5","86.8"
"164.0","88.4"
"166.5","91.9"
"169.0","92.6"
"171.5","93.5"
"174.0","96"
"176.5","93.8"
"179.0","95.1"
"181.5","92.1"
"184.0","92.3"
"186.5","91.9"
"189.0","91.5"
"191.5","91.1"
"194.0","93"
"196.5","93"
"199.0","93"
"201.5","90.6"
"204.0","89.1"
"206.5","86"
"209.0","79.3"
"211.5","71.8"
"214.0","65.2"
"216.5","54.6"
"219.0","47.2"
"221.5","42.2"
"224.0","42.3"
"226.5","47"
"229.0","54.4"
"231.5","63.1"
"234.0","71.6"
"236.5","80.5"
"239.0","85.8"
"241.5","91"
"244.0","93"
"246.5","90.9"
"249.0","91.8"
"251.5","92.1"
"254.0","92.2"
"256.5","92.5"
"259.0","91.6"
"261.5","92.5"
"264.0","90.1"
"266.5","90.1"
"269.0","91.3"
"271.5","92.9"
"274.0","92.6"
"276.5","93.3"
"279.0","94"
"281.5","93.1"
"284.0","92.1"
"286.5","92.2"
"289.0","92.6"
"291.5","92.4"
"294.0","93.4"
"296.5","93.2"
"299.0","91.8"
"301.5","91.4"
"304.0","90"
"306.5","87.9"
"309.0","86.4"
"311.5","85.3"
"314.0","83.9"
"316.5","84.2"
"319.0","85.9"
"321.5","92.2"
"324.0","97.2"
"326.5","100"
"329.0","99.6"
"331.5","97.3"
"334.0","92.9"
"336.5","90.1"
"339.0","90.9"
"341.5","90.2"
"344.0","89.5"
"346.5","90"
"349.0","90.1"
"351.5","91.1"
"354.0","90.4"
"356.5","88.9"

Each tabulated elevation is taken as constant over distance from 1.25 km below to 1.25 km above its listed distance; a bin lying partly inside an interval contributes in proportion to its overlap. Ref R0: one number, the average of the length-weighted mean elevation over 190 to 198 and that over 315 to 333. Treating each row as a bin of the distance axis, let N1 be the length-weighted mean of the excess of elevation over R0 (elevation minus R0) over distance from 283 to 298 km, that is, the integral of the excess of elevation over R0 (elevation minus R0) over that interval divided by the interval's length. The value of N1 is 0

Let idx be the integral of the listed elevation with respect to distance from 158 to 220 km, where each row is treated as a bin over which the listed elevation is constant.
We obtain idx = 5328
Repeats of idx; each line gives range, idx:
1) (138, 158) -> 1754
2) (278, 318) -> 3608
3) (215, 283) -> 5424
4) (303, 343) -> 3635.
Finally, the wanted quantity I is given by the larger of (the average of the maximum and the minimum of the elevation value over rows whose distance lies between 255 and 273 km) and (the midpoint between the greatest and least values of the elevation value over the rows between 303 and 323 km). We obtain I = 91.5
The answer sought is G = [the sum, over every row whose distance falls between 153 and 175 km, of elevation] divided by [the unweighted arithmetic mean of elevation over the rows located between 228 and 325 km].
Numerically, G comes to 9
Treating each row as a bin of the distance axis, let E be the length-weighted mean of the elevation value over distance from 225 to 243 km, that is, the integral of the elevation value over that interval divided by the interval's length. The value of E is 70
